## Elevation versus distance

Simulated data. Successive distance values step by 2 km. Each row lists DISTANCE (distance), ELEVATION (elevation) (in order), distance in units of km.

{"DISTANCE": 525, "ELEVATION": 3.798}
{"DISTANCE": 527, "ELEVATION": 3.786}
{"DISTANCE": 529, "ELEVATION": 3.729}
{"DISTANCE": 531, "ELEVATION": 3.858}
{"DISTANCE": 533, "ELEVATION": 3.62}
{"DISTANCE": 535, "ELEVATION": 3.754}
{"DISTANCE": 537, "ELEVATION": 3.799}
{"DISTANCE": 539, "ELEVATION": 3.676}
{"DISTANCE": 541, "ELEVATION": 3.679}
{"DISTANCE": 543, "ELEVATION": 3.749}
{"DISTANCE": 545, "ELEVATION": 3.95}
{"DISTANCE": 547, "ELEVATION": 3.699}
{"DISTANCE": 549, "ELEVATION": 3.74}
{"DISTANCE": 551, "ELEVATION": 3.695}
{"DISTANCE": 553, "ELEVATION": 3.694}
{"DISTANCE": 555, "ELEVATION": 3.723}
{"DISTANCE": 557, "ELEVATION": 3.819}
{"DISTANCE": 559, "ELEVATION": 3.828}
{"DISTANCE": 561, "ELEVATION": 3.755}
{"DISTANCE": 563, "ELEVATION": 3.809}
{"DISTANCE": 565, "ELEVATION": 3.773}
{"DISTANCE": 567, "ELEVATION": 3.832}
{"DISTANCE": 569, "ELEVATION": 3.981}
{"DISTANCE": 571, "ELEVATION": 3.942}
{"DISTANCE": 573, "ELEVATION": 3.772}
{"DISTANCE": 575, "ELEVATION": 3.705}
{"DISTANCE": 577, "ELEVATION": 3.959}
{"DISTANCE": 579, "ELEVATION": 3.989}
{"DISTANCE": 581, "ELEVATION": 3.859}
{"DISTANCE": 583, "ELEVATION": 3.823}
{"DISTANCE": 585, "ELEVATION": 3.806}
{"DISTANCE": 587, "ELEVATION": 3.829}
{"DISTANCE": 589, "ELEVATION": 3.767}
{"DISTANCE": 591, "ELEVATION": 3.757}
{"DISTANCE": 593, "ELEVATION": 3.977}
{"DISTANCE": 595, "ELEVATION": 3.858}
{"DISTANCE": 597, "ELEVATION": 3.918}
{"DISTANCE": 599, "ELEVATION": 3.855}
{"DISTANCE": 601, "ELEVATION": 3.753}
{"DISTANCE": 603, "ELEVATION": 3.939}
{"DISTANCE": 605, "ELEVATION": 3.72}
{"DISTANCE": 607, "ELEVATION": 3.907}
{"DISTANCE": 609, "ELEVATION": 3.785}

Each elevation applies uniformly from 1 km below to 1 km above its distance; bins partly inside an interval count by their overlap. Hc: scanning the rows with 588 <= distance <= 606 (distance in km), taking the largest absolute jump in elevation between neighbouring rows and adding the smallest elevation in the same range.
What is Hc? 3.940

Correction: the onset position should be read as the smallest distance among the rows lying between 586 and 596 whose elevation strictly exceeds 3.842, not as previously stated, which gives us 593 km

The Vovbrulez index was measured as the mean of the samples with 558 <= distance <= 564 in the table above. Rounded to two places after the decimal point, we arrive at 3.80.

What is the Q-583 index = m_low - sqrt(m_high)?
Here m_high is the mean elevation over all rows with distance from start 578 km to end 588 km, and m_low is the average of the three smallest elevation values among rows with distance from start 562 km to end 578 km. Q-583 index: 1.79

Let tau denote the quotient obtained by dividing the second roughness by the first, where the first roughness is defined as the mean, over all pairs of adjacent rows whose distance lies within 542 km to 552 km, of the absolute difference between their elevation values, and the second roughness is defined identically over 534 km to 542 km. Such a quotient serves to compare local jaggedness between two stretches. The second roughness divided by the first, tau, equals 0.42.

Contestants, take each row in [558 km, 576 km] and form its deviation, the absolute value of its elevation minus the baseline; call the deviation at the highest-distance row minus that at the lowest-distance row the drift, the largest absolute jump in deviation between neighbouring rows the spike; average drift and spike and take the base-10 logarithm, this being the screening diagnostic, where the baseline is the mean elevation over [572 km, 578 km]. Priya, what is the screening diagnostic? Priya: -0.92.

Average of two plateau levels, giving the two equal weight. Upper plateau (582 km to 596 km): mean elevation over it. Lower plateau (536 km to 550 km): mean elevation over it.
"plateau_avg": 3.79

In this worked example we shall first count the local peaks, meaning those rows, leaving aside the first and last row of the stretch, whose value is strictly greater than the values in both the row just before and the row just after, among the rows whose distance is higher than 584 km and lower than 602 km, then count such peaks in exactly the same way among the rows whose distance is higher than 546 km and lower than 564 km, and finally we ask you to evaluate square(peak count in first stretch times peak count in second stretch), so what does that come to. 36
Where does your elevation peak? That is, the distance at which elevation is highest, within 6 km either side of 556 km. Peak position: 559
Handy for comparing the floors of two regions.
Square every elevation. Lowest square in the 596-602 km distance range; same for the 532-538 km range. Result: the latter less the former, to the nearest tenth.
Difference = -1.0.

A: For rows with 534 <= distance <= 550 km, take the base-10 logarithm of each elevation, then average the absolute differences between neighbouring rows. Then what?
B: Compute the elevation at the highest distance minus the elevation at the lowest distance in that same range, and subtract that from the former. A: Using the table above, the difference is 0.03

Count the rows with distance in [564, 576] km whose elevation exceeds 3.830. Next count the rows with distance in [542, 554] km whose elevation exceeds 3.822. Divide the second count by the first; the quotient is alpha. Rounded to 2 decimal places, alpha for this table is 0.33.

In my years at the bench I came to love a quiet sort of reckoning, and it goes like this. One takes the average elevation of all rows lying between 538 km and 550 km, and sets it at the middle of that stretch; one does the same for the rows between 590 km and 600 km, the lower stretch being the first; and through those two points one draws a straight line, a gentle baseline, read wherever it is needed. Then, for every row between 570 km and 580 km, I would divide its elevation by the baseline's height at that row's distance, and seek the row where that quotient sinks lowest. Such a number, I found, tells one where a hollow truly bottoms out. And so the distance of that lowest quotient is 575 km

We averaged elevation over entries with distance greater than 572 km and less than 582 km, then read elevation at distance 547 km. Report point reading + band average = 7.56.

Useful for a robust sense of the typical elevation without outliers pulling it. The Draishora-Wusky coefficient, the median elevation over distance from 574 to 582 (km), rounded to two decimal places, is 3.91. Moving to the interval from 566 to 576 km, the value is 3.83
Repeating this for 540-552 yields 3.72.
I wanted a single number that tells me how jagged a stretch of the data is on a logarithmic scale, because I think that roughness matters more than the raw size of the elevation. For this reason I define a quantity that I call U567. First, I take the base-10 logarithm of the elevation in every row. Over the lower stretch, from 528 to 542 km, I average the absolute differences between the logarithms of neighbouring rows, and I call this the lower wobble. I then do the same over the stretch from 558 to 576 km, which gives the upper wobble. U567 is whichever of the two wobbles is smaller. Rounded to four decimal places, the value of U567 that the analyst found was 0.0091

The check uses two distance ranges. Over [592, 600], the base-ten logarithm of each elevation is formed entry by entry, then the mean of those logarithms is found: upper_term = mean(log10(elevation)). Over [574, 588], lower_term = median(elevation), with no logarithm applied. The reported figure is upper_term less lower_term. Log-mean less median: -3.24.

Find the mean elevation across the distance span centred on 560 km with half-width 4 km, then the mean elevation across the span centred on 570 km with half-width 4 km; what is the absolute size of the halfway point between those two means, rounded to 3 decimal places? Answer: 3.842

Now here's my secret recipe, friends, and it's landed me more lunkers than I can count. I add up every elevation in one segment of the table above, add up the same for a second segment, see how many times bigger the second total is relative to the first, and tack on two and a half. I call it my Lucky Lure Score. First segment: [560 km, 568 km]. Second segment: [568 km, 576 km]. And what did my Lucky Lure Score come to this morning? 3.52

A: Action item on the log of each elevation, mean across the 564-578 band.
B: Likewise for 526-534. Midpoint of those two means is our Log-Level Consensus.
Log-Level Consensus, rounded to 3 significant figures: 0.580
